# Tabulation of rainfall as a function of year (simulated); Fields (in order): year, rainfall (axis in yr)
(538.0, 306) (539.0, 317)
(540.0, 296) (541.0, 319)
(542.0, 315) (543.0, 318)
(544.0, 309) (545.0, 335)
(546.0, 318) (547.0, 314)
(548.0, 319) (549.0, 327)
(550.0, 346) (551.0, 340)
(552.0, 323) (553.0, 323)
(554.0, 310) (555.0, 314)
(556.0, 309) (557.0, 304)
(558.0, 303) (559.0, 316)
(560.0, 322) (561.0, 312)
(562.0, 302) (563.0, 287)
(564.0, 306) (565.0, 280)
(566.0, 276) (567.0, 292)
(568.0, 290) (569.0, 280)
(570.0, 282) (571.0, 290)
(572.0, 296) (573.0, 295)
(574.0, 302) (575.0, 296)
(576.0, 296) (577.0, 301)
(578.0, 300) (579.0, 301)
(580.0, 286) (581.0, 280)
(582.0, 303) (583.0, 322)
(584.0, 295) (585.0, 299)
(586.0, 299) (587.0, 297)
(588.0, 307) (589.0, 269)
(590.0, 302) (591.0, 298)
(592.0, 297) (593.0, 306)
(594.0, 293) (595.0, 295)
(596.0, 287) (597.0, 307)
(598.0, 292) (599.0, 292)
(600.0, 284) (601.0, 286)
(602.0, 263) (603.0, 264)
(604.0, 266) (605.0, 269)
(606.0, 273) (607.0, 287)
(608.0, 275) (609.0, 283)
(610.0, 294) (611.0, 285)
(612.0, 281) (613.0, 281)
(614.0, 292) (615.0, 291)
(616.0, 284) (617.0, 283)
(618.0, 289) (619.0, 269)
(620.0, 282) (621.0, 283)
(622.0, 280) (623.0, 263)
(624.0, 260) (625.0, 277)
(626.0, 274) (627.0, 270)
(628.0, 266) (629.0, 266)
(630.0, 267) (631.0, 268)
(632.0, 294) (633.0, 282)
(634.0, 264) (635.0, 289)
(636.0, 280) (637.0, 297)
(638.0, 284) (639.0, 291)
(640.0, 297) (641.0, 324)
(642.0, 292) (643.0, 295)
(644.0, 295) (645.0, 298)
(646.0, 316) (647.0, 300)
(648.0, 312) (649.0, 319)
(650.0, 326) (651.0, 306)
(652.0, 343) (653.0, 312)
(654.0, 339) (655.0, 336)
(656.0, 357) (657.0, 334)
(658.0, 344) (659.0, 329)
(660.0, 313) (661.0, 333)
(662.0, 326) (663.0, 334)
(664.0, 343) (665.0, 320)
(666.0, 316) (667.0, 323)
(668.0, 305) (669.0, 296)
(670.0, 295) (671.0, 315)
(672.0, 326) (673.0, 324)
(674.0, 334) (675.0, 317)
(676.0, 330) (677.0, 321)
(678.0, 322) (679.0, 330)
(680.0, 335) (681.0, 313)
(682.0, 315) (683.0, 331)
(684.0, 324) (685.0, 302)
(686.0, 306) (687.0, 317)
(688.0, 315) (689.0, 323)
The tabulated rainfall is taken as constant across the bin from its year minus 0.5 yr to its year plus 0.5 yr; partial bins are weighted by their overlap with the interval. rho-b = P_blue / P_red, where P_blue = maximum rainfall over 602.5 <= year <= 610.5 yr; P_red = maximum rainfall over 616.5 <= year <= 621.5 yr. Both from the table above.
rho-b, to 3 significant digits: 1.02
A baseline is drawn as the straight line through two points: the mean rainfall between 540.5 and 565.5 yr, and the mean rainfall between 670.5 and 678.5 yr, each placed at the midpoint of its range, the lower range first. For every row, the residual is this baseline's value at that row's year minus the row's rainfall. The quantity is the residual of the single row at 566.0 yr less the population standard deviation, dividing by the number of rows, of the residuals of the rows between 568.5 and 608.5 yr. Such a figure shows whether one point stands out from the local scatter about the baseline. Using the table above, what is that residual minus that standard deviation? 26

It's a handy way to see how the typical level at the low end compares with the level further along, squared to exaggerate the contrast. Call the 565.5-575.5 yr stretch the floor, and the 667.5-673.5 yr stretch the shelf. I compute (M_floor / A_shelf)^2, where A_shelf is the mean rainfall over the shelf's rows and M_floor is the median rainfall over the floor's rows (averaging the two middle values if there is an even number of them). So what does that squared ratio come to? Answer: 0.880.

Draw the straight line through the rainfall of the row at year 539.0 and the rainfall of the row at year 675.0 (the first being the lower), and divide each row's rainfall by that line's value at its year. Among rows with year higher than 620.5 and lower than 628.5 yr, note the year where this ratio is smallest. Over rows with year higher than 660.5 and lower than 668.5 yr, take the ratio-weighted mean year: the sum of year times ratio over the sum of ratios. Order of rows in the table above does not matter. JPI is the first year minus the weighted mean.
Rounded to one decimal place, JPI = -40.4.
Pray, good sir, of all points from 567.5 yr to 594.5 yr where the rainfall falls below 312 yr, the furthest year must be 594.0 yr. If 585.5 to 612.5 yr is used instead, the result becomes 612.0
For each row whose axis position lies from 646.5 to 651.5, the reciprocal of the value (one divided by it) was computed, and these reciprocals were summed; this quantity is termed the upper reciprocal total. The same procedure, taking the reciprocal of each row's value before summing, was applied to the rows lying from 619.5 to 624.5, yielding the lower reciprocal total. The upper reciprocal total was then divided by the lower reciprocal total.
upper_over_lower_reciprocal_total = 0.87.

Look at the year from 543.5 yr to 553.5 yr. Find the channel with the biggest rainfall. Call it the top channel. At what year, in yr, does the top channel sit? 550.0 yr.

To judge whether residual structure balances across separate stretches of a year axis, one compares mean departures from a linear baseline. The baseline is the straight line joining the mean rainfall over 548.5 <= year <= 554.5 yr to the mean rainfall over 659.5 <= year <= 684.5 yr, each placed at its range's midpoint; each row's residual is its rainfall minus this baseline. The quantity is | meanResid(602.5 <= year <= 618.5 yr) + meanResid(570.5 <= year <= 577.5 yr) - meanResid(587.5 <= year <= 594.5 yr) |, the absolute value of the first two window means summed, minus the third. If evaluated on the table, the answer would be 44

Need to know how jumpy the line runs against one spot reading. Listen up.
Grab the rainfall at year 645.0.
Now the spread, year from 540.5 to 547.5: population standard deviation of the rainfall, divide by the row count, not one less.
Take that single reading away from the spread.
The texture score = -290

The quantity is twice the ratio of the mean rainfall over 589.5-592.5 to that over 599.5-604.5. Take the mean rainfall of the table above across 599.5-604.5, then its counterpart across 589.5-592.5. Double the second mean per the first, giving 2.2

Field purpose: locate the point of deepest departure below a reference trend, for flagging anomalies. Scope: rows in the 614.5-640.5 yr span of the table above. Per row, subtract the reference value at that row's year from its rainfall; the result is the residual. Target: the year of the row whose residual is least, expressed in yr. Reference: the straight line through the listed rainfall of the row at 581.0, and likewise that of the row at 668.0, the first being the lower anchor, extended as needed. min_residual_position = 624.0 yr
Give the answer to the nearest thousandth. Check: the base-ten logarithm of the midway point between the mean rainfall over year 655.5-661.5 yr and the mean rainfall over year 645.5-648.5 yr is 2.508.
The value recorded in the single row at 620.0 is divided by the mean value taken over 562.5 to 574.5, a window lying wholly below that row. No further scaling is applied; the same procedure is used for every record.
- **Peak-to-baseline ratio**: 0.97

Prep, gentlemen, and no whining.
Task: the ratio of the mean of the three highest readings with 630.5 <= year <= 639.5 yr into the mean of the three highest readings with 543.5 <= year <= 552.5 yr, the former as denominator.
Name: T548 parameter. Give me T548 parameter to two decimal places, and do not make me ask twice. 1.16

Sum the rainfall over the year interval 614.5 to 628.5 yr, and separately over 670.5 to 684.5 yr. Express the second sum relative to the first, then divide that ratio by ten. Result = 0.117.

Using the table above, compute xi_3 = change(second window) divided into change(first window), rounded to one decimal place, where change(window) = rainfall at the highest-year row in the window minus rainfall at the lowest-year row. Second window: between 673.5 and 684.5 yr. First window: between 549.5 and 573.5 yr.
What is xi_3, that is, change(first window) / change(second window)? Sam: 5.1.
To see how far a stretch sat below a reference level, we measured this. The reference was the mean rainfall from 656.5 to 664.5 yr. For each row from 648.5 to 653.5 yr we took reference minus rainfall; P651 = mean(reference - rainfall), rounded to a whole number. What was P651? 11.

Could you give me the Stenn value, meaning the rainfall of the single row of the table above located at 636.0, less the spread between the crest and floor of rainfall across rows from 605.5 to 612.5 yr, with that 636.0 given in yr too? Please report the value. 259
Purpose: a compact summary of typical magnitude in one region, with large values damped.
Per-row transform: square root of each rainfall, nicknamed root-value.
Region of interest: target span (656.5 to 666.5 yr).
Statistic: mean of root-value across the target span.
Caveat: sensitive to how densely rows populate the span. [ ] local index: 18.1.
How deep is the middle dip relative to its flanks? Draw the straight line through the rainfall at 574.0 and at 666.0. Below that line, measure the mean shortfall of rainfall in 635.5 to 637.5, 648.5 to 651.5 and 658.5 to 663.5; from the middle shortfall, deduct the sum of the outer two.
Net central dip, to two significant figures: -15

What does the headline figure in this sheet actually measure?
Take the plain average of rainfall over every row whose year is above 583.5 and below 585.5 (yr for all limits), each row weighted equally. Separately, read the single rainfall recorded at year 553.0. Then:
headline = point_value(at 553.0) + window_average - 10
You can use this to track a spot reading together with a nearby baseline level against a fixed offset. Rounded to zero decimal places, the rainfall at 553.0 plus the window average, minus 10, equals 610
